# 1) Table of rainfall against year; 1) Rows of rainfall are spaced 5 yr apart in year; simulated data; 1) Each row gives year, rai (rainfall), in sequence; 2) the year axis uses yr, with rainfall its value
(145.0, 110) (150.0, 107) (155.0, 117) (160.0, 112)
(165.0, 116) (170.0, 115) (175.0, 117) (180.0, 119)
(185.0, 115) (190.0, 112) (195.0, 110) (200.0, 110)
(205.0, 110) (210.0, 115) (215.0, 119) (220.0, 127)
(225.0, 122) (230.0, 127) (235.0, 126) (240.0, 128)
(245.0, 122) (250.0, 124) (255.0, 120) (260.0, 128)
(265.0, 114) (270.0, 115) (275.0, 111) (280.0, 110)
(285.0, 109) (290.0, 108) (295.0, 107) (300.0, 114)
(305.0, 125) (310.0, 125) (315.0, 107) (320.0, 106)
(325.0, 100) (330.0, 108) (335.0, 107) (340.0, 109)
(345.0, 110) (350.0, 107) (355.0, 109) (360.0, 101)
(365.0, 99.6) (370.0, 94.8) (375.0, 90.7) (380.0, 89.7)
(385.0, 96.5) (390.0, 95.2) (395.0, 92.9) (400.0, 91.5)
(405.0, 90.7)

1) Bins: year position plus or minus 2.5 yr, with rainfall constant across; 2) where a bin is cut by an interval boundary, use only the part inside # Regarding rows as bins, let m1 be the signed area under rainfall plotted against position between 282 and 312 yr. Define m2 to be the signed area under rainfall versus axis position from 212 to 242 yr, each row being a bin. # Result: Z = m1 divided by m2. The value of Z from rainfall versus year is 0.92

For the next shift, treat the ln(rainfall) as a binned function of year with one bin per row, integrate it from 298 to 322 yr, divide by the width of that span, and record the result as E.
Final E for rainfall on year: 4.75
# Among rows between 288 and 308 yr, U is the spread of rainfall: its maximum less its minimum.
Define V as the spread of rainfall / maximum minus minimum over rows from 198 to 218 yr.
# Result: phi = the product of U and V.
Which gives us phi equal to 162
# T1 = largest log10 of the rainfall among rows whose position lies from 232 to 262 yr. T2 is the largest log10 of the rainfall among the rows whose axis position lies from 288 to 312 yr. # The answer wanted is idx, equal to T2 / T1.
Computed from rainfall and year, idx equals 1.00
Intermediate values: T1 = 2.11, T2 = 2.10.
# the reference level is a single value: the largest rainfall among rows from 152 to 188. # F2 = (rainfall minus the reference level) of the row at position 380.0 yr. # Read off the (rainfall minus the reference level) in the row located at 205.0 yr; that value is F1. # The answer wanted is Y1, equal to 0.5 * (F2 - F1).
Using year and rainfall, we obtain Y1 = -10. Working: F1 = -9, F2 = -29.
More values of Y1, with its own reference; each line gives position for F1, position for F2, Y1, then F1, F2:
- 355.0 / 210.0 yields 3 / -10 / -4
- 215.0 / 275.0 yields -4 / 0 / -8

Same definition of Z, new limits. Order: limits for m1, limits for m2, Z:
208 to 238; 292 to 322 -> 1.08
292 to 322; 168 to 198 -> 1.00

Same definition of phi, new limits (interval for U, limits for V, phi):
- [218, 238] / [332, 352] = 15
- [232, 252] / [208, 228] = 72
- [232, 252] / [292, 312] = 108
